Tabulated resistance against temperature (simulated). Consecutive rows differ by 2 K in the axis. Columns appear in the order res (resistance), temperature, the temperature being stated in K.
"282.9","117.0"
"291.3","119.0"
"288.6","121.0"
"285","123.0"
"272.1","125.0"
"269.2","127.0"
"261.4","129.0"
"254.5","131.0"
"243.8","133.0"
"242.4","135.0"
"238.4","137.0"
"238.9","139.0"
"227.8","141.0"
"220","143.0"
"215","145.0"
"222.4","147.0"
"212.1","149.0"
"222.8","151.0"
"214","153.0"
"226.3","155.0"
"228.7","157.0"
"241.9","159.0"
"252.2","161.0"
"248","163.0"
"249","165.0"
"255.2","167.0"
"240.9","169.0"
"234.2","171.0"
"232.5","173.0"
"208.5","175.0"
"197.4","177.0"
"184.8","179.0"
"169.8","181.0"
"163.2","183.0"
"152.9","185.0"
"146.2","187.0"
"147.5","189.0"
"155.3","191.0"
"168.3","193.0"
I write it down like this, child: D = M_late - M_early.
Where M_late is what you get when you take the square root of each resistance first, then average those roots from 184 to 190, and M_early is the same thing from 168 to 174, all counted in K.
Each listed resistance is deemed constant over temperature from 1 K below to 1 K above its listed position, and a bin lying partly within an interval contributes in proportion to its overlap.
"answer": -3.2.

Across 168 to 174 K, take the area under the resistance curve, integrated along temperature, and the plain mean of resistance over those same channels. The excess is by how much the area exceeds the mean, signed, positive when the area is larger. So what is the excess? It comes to 1179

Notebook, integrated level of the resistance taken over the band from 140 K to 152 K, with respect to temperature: 2640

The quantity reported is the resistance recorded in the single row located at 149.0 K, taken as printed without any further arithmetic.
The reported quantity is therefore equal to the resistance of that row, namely 212.1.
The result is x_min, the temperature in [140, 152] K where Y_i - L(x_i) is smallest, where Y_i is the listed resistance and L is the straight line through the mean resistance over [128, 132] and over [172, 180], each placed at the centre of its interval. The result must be 145.0 K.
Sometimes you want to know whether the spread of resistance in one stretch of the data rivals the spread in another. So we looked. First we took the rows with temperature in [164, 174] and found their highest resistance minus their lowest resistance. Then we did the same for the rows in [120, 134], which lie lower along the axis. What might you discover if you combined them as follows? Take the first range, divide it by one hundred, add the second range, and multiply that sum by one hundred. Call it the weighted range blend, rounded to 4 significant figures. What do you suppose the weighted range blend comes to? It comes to 4503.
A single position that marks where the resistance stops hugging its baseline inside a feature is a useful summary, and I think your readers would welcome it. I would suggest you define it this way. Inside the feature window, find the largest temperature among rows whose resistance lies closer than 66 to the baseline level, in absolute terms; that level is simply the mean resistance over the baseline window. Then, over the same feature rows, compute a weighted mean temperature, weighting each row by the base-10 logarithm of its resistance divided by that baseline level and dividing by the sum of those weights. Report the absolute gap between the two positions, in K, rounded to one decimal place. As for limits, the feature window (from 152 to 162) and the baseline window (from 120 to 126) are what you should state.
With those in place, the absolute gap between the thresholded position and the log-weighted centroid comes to 4.8 K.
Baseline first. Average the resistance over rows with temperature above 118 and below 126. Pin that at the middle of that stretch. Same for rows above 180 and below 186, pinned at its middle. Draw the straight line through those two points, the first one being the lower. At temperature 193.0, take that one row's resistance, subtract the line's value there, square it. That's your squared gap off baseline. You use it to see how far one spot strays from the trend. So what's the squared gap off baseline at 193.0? 696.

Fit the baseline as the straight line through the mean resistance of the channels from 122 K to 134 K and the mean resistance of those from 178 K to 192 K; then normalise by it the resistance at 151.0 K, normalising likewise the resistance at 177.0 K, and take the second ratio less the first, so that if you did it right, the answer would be 0.13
